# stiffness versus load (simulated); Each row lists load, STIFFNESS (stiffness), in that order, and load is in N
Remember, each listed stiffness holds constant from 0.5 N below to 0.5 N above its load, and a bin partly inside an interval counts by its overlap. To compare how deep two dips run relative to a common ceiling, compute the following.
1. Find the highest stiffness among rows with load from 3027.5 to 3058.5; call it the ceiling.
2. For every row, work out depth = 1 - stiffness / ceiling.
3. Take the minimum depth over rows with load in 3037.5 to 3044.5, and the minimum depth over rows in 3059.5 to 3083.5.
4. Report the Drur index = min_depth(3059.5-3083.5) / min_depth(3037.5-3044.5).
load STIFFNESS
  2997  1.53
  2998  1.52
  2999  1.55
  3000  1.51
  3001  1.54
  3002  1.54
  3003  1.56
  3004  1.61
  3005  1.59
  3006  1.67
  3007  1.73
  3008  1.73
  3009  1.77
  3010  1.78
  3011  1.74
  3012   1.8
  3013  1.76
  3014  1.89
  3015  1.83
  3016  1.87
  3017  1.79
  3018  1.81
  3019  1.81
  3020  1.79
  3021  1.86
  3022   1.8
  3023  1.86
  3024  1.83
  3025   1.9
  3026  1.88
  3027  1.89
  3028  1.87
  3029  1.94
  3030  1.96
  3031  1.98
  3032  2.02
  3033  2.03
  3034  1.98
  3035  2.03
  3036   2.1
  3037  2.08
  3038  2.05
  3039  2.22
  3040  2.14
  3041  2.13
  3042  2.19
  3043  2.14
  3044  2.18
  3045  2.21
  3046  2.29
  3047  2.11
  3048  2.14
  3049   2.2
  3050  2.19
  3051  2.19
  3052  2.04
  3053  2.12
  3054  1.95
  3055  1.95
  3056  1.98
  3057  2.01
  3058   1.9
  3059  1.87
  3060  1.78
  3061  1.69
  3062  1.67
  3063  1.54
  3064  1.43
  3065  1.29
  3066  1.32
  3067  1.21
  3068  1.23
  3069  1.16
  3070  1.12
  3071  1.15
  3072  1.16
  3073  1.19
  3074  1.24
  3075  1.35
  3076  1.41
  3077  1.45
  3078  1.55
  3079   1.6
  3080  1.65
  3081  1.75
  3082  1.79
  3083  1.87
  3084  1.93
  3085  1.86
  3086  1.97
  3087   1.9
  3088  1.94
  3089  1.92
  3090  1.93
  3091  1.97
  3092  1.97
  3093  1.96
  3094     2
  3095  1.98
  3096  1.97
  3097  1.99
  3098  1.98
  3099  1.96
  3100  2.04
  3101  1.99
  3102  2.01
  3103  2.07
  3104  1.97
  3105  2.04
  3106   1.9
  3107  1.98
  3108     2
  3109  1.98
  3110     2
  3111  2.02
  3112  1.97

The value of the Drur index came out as 6.0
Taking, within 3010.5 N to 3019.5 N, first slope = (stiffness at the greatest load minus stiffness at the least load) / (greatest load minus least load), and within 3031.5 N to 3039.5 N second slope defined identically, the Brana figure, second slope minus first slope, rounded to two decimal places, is 0.02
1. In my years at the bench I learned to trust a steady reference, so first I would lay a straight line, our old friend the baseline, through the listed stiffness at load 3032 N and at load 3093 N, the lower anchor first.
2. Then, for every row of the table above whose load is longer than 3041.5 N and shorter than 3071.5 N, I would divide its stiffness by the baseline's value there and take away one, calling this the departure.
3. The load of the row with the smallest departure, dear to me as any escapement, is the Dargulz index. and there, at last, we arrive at 3070 N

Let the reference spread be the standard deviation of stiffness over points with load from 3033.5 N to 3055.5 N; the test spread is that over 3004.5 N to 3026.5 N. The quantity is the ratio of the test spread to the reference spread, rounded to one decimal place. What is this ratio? 0.8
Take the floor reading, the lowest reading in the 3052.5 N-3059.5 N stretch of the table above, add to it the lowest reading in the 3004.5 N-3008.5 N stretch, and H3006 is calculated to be 3.46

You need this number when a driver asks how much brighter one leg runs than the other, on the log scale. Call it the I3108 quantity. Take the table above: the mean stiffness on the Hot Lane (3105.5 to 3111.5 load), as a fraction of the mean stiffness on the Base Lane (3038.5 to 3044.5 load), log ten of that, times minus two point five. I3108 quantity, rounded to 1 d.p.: 0.1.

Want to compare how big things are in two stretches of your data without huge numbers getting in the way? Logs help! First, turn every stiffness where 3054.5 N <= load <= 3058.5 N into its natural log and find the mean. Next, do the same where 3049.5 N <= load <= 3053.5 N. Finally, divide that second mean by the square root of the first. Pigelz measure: 0.92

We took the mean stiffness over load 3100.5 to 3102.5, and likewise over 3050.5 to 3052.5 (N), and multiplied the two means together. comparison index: 4.2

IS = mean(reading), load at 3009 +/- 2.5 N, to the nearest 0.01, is 1.75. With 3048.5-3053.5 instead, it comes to 2.15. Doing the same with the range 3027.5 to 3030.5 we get 1.92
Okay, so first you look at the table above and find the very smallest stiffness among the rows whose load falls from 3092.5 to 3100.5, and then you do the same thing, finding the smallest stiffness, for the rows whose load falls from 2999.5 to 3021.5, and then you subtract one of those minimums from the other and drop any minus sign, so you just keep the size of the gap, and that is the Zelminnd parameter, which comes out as 0.45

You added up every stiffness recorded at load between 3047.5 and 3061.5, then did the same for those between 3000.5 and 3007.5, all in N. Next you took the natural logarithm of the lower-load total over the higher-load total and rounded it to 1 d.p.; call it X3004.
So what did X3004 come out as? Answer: -0.9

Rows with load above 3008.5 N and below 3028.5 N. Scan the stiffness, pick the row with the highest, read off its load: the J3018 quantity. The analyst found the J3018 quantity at 3025 N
